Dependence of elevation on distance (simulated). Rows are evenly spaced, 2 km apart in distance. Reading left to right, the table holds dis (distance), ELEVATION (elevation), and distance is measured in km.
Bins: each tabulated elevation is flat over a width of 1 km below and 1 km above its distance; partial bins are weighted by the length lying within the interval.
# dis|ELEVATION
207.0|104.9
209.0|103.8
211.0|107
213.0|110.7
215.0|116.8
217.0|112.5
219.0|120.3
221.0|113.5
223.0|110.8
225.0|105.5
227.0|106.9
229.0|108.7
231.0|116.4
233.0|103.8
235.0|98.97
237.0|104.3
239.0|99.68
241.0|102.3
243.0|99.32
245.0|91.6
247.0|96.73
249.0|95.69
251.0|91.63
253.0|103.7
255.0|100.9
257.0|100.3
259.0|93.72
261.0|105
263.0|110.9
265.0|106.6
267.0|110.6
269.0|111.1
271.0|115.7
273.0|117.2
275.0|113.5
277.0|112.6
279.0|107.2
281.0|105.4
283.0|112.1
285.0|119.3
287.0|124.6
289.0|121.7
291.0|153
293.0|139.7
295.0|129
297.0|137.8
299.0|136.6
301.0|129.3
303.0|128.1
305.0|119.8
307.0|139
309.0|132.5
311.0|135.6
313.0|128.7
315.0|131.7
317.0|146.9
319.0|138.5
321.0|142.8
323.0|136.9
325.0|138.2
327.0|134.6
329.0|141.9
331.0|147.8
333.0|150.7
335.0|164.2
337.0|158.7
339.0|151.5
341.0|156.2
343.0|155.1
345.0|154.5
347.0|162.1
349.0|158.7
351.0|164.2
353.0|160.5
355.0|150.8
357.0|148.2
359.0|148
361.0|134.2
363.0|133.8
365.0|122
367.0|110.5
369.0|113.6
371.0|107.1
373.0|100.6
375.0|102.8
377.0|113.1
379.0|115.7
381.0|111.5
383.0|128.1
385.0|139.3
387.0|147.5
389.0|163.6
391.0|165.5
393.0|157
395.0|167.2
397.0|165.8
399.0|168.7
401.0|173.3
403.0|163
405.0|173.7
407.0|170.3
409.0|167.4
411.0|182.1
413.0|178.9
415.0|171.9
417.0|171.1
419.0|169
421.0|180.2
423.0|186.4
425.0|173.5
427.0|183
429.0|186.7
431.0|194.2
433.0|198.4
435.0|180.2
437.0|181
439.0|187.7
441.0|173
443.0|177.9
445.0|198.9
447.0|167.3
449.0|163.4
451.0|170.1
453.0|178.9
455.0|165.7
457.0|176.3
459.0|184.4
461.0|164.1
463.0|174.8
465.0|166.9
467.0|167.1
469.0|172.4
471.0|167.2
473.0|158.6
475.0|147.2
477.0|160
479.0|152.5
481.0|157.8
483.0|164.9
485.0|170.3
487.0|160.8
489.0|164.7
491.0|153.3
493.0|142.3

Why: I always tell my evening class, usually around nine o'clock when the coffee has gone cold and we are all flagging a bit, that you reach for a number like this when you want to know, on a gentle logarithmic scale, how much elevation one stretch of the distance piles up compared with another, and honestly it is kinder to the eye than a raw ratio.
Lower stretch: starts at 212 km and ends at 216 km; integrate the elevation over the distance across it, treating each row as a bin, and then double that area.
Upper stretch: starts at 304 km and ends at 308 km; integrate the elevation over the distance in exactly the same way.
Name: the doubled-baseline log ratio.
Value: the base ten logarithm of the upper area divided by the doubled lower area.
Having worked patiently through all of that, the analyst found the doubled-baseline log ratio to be -0.25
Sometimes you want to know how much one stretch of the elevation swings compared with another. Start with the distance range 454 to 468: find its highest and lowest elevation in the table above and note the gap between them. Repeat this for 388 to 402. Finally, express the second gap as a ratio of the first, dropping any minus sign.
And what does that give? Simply 0.80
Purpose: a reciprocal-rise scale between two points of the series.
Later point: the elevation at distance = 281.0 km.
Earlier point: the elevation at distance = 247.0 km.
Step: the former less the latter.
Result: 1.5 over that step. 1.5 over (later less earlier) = 0.17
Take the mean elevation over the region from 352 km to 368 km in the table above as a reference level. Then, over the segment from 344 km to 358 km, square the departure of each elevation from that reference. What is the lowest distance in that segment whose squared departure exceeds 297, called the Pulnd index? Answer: 347.0 km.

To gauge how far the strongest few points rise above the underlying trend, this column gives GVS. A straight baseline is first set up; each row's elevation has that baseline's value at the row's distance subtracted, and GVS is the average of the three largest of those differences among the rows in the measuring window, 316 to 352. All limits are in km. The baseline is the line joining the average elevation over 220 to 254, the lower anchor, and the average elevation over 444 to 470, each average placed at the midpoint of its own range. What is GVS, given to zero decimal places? 26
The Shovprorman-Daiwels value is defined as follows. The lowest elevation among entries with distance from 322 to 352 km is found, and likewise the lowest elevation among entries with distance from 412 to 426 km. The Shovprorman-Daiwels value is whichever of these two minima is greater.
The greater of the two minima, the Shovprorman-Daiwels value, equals 169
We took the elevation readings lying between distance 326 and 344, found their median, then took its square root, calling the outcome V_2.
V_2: 12.3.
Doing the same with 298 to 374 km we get 11.8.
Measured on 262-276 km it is 10.5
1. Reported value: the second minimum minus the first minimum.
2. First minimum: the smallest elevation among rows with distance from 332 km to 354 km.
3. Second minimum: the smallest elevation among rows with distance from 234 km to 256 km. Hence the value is -59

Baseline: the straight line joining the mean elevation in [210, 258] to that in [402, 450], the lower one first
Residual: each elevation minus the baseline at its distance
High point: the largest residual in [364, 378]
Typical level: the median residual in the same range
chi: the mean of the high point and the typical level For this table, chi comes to -40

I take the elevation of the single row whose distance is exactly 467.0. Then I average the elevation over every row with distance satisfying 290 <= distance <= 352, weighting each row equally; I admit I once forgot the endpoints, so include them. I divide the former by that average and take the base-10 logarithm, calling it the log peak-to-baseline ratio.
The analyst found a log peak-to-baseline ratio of 0.067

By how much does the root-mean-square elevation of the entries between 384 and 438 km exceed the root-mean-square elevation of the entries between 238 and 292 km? 64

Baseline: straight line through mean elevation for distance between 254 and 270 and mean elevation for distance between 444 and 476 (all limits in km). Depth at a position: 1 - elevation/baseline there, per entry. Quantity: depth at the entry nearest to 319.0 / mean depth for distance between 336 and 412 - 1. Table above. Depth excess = 2.5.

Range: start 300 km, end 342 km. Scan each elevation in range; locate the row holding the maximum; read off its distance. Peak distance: 335.0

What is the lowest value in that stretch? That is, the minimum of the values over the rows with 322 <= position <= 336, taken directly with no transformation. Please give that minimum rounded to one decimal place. 134.6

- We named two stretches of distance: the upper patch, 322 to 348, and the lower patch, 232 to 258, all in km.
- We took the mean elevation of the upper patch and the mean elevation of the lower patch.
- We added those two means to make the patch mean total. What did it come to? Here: 249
